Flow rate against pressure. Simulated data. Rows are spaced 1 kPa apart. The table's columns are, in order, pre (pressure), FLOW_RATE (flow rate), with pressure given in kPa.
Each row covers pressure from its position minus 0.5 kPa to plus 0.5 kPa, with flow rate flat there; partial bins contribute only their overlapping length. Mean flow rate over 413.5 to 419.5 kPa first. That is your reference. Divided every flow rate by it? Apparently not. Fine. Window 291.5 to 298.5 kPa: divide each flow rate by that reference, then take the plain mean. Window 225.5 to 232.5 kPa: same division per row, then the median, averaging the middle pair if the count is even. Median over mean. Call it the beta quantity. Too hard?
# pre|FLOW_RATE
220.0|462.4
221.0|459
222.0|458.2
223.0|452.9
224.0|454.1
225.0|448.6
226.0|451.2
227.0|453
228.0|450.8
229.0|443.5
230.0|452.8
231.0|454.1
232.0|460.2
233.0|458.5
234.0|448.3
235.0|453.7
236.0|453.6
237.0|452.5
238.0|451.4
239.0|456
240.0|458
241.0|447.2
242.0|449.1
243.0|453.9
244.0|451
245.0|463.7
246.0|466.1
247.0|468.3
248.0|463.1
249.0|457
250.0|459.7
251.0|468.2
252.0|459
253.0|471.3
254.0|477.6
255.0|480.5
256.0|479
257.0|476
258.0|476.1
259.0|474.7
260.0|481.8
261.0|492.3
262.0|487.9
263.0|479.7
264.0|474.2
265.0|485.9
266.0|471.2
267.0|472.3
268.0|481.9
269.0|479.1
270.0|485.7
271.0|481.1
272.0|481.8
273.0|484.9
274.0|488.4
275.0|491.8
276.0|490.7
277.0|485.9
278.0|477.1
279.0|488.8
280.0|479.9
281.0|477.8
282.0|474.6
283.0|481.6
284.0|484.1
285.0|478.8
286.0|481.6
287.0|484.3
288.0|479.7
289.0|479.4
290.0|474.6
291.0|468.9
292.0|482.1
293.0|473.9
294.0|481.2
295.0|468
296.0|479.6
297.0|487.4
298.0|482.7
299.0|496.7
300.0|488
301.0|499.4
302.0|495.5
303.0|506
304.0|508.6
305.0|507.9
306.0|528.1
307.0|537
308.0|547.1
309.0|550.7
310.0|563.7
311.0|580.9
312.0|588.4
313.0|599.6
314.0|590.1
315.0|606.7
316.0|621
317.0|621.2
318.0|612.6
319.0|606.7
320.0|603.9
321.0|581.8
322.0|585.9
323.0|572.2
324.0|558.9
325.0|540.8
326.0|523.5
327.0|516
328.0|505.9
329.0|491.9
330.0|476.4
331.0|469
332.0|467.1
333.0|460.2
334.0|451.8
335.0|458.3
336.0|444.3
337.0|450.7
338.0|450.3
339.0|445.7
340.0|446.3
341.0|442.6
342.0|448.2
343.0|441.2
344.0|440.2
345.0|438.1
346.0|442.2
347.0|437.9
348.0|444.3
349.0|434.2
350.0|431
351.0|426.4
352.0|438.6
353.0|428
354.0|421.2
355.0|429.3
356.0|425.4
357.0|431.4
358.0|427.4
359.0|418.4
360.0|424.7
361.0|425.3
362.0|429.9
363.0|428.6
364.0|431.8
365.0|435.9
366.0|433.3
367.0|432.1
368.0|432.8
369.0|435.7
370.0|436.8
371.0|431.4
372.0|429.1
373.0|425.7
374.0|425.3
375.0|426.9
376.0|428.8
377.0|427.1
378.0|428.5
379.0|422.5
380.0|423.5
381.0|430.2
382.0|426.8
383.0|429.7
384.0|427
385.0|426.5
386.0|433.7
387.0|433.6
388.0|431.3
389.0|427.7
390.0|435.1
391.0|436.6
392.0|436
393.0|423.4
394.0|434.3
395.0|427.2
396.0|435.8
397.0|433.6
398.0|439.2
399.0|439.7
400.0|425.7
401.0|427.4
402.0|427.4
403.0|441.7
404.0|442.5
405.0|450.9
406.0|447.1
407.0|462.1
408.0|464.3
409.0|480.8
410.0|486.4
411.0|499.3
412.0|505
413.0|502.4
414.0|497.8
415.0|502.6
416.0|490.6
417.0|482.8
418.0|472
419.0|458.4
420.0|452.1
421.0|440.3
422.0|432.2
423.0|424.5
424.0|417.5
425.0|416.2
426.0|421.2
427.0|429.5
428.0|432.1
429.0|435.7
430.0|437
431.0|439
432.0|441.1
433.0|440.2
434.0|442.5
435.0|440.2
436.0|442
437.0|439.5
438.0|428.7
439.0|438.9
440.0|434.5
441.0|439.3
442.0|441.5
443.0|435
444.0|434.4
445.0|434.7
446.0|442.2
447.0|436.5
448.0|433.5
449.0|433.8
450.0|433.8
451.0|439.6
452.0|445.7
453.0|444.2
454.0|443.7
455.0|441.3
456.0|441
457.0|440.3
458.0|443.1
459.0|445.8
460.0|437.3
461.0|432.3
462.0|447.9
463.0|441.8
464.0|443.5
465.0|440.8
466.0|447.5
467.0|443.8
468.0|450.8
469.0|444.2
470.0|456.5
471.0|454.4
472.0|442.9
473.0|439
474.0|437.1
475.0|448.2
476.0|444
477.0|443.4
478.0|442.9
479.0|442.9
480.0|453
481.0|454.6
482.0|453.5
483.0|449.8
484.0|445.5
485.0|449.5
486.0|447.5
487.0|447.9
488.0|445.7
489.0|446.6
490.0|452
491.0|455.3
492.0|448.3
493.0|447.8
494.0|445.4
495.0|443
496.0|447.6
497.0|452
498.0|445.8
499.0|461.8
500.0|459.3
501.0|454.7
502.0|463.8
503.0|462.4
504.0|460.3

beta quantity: 0.94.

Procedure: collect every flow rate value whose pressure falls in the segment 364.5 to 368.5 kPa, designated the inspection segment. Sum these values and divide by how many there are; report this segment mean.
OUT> 434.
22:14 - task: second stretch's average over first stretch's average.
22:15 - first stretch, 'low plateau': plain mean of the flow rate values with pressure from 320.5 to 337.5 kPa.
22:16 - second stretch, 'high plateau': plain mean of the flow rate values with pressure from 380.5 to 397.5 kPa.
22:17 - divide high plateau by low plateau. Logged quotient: 0.86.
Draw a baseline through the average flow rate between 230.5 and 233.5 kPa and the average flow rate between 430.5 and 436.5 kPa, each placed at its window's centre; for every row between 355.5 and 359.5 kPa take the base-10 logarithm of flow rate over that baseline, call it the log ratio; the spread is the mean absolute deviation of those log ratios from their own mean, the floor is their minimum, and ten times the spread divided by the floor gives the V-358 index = -1.3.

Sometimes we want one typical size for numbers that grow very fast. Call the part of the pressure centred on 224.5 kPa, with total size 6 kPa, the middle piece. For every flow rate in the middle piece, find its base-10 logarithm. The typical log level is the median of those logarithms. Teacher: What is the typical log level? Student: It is 2.66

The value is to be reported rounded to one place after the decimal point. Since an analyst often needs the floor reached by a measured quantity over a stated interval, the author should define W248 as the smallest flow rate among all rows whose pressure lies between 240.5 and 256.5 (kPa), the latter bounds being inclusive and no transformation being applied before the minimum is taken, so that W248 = 447.2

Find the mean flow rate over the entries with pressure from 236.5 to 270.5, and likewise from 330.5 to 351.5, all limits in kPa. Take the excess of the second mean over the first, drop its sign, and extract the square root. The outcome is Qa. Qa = 4.8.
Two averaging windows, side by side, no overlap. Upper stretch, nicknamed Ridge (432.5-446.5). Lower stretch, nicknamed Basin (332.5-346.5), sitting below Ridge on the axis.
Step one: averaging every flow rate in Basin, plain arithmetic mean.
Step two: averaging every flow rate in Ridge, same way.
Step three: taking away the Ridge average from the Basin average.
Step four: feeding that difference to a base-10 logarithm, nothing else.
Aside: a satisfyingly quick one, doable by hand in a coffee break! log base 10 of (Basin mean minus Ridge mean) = 0.96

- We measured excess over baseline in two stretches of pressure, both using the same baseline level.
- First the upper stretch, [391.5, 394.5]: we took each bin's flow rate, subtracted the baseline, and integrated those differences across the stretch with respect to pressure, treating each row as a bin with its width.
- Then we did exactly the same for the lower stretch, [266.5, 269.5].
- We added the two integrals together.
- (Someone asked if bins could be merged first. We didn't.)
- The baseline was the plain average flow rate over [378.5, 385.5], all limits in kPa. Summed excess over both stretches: 167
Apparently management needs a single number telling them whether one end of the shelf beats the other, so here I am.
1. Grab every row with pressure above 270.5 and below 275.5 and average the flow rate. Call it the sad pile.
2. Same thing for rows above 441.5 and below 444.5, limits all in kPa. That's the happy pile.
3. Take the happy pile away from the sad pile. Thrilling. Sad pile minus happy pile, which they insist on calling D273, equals 49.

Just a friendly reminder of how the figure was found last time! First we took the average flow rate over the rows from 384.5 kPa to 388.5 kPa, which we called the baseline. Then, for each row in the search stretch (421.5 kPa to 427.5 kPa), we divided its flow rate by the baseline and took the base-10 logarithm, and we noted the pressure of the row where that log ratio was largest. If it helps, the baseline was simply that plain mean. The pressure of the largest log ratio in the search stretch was 422.0 kPa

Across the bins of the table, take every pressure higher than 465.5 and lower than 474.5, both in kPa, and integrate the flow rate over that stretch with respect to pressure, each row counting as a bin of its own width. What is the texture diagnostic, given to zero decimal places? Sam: 4016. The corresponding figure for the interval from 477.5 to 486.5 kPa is 4039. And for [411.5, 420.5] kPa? 4364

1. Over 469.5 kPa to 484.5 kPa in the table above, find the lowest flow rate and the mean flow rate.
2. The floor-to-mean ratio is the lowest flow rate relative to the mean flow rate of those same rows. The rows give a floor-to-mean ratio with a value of 0.977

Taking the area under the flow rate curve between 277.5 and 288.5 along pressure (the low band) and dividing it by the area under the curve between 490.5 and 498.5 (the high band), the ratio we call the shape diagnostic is 1.5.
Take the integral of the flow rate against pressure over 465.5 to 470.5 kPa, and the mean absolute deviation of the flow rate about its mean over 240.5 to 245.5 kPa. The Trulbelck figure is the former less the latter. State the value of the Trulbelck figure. 2238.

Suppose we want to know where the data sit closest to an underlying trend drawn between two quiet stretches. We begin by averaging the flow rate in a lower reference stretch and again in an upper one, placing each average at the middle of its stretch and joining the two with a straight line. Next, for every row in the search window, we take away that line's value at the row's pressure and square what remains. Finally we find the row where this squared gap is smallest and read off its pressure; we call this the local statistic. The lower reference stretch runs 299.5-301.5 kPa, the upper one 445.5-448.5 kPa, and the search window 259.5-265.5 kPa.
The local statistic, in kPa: 261.0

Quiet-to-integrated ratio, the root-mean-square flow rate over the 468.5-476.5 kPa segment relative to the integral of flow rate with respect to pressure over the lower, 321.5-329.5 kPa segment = 0.104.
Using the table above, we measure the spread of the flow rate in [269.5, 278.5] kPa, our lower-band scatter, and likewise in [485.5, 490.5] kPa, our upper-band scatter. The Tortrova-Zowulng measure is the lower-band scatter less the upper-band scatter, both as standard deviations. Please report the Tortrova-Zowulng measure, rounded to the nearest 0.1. 2.3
